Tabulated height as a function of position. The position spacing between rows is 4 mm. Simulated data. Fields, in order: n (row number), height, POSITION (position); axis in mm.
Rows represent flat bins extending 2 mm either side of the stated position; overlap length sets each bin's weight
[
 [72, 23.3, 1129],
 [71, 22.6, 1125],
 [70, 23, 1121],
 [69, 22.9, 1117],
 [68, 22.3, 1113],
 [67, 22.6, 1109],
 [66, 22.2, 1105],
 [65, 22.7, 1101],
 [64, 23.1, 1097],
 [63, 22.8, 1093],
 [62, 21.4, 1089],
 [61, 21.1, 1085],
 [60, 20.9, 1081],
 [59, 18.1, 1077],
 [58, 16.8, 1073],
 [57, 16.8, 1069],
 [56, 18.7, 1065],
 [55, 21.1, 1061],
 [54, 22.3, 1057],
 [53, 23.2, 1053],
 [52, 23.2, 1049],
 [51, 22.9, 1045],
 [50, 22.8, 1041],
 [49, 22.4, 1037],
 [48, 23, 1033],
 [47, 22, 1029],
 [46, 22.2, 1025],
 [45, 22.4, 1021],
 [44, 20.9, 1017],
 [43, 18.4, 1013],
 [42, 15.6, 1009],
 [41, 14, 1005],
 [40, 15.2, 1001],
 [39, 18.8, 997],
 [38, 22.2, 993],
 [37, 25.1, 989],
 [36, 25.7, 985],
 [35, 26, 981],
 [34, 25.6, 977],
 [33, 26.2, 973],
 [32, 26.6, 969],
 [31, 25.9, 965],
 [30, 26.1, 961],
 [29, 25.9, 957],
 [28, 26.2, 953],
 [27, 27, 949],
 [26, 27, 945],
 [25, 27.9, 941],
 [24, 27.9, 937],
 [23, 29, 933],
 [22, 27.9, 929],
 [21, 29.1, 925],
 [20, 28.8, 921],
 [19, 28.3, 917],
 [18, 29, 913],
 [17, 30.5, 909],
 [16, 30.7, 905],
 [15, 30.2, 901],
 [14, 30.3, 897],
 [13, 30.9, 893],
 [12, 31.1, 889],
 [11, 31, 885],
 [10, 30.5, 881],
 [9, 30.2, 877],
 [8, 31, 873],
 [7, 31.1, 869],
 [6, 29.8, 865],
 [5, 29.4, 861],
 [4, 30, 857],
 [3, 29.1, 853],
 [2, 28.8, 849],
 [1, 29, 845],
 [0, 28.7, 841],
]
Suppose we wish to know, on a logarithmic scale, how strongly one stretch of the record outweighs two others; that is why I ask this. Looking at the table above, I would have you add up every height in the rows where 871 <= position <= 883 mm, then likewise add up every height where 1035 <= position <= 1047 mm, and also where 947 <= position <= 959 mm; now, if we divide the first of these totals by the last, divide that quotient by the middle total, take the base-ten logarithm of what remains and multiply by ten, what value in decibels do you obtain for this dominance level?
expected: -17.7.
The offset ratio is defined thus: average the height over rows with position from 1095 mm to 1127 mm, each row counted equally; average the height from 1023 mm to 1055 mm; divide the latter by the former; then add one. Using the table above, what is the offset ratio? 2.00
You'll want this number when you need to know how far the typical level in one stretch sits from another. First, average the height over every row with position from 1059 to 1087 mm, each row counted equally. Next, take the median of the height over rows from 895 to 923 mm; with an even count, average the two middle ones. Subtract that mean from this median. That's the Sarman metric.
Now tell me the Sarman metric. 11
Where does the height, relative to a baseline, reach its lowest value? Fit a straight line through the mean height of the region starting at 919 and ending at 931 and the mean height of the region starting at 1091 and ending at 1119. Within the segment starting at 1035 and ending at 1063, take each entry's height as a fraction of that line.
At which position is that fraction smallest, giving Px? 1061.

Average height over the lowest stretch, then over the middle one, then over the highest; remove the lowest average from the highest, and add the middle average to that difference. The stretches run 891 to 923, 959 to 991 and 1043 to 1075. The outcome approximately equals 16.7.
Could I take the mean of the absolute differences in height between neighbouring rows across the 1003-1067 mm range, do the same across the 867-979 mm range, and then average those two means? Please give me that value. 0.78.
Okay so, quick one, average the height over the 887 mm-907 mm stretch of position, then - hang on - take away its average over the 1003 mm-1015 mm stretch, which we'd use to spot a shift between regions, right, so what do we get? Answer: 15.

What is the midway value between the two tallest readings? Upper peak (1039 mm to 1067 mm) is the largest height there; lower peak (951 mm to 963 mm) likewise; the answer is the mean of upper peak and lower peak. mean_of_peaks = 24.7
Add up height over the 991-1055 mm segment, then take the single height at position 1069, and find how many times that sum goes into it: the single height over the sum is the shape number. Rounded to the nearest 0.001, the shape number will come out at 0.051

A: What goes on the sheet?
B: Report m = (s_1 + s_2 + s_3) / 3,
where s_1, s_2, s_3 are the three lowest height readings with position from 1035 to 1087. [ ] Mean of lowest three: 17.2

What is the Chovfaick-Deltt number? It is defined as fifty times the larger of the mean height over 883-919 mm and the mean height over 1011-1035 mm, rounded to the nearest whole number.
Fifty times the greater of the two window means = 1511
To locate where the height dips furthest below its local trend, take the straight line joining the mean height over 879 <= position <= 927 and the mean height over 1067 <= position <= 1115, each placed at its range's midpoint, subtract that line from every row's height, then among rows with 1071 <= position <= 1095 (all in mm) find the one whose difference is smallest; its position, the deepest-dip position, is 1073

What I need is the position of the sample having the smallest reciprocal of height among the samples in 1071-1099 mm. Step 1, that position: 1097 mm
